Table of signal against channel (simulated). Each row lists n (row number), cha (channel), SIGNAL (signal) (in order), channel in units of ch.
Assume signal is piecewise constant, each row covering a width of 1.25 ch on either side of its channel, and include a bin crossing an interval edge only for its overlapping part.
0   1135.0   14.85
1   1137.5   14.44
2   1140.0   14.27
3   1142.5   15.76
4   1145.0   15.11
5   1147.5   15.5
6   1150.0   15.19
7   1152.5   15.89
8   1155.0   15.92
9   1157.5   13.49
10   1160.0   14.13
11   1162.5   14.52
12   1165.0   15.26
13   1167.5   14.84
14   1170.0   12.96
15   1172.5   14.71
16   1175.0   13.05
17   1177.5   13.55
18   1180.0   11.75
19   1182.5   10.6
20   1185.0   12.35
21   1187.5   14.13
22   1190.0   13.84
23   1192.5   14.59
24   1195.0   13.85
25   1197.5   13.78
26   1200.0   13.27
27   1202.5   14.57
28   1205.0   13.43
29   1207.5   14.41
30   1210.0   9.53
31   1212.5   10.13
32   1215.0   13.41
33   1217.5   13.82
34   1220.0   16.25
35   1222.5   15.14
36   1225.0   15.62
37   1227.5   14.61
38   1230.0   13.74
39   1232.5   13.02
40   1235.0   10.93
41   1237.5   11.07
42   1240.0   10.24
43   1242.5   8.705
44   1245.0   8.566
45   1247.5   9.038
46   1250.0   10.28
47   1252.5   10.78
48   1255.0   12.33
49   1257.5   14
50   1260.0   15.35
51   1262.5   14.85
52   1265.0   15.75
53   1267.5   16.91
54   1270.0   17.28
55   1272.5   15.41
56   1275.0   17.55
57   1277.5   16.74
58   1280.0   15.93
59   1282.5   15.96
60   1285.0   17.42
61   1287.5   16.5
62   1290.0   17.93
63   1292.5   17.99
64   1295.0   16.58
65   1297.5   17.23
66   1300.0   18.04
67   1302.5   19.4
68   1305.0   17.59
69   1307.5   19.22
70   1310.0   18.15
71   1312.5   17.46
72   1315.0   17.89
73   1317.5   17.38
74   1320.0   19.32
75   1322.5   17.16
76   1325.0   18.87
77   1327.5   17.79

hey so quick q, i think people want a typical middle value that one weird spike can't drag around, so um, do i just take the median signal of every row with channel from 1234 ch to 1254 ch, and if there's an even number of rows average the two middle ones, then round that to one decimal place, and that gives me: 10.3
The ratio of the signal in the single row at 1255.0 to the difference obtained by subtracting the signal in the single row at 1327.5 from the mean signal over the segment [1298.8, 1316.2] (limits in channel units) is 27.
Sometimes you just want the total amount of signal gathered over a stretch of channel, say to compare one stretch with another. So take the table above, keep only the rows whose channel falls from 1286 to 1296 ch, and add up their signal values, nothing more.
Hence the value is 69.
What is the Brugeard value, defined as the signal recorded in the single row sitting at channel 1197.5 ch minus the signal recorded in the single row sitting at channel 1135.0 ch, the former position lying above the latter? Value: -1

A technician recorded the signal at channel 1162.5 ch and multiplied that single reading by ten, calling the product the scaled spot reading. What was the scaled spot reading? 145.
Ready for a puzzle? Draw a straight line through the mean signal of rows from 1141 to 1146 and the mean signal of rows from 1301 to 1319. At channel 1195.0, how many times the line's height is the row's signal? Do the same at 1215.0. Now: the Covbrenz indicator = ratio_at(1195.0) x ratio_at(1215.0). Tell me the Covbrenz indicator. 0.69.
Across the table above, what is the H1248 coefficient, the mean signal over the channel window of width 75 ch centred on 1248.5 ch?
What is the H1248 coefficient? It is 13.7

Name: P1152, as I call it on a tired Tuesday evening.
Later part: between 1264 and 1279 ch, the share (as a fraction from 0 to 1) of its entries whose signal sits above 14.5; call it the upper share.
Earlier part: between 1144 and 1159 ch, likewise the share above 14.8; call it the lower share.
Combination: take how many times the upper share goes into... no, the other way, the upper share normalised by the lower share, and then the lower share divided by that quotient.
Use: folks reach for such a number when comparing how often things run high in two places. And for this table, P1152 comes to 0.69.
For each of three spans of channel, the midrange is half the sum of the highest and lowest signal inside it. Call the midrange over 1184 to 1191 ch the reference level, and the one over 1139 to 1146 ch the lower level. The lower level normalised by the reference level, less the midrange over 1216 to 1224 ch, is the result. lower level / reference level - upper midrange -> -13.9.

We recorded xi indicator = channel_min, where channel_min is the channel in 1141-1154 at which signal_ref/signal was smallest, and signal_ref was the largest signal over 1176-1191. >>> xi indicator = 1152.5 ch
